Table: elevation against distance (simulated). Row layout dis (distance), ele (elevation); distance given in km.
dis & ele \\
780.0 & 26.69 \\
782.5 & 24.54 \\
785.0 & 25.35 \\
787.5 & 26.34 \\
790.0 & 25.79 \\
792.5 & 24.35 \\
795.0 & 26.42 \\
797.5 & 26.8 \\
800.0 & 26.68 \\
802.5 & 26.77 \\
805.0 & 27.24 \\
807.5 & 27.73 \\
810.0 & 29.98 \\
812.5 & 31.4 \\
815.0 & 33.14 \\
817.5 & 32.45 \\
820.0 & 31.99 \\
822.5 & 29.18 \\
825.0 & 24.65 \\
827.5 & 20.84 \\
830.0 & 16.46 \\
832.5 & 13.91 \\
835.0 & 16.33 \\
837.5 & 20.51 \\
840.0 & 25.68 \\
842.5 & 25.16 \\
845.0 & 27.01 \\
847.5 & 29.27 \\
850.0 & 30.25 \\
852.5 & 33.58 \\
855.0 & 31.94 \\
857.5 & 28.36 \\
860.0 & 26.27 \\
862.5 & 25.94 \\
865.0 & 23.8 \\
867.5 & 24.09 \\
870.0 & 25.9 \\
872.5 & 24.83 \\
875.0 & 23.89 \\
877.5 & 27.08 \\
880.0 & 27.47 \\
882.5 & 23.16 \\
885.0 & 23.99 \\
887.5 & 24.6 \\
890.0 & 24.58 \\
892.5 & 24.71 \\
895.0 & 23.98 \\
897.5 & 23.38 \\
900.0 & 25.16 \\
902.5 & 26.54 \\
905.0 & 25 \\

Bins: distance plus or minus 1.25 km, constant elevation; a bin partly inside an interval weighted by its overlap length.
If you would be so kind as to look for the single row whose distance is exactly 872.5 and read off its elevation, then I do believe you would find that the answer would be 24.83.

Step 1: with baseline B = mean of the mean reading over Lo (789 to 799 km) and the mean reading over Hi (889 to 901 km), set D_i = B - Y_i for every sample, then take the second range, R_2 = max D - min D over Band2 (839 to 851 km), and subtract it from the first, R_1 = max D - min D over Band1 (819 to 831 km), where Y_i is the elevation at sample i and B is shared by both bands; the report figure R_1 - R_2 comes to 10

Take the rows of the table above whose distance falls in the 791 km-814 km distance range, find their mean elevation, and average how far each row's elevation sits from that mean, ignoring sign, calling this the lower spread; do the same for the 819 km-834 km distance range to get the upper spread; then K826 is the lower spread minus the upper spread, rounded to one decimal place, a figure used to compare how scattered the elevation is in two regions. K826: -4.3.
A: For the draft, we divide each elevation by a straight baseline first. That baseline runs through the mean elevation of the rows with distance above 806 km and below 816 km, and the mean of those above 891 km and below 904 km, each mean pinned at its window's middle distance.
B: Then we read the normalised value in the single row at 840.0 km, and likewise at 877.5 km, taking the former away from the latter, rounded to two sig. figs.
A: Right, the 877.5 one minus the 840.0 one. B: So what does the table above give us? 0.14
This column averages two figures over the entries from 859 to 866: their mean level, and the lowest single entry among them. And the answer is 24.6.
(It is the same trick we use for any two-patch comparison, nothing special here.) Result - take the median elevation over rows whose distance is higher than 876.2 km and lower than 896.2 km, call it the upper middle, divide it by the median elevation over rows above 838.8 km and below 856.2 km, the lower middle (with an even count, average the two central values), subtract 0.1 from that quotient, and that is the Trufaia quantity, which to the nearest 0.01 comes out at 0.74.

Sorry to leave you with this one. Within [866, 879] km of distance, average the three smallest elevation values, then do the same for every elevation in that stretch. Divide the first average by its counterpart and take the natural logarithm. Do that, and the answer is -0.04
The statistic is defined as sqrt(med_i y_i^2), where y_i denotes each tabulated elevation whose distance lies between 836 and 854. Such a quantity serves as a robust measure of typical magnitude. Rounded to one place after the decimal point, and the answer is 27.0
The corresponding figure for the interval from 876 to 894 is 24.6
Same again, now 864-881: 24.8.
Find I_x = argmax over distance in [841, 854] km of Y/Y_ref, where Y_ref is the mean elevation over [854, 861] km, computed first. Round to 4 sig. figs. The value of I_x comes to 852.5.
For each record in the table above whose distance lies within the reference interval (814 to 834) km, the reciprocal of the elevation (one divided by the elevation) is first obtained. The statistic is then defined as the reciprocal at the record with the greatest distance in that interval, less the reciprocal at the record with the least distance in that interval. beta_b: 0.0417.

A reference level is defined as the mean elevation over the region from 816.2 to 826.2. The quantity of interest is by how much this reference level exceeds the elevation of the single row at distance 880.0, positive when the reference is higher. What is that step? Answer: 2.1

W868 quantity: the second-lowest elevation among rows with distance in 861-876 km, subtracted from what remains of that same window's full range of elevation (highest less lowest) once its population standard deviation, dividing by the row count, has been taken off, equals -22.6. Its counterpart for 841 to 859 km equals -21.2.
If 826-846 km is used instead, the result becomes -7.8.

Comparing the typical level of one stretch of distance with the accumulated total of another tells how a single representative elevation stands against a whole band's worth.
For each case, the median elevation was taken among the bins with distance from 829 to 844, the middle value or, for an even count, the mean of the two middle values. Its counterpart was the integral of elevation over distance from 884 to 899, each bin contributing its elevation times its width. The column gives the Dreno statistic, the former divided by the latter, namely 0.051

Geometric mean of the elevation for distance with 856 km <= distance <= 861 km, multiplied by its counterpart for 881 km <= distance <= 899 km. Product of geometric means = 656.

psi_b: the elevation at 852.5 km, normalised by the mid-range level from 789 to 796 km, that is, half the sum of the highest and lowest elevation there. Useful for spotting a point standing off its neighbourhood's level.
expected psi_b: 1.3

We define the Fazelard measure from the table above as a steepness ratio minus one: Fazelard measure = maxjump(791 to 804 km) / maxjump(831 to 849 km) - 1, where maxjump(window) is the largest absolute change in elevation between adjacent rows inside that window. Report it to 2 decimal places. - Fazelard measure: -0.60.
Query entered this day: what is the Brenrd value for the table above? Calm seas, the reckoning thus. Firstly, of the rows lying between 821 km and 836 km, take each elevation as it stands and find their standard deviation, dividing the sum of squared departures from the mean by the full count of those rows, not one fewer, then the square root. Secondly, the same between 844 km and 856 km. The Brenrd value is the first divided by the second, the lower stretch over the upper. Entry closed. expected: 2.4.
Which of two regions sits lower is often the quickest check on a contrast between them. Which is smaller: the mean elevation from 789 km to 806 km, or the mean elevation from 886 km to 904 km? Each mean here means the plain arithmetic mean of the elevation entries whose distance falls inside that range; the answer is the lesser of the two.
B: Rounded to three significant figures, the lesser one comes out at 24.7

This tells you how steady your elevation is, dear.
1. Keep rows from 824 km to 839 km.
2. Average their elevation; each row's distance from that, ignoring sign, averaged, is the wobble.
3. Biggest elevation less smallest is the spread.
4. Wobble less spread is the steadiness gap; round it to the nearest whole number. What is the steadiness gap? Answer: -8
